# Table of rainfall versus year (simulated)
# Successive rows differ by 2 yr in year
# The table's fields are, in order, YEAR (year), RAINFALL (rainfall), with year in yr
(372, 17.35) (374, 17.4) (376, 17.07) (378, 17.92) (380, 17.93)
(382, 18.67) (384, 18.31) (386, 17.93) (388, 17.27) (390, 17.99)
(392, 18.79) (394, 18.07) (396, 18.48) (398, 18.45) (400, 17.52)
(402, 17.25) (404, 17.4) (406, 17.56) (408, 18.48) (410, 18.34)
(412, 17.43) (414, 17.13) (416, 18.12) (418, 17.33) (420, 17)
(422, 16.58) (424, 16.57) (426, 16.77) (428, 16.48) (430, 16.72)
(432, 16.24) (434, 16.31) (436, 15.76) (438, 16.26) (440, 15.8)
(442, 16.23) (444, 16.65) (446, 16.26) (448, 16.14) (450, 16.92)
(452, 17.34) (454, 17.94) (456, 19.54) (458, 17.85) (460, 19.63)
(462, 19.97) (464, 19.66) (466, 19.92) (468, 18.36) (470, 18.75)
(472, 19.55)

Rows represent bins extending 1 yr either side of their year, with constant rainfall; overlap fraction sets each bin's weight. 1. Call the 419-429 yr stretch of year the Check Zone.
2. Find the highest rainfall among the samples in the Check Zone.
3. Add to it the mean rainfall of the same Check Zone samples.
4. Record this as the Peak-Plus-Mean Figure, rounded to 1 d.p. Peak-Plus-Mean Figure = 33.7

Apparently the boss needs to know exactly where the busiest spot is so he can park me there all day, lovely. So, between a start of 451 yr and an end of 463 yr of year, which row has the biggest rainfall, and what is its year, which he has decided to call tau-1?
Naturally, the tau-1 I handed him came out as 462 yr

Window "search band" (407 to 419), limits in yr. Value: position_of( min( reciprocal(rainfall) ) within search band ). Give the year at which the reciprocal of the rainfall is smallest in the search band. 408 yr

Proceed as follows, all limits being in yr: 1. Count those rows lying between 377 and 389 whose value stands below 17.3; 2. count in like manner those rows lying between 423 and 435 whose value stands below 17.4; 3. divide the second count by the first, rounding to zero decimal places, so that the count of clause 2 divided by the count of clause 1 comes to 6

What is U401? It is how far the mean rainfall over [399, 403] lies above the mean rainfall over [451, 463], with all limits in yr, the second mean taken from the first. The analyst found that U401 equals -1.3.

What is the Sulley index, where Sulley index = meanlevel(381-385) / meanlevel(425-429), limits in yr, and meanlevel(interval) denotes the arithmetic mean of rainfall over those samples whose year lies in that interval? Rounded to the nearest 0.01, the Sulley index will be 1.11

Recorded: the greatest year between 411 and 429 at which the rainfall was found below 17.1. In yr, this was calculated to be 428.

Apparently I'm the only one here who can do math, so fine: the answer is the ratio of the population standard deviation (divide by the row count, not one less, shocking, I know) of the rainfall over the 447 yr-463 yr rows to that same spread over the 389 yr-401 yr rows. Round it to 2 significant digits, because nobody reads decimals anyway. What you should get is 3.2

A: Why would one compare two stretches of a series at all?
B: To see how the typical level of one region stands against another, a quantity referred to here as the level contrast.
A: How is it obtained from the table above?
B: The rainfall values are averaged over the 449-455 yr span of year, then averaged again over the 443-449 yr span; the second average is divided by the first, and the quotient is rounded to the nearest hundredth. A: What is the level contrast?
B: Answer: 0.94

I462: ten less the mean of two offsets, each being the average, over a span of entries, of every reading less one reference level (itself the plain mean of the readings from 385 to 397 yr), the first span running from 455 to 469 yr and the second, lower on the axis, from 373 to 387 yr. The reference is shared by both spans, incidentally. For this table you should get 9.5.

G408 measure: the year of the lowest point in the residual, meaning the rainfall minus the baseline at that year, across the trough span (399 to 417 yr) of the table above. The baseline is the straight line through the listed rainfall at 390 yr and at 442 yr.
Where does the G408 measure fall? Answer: 402 yr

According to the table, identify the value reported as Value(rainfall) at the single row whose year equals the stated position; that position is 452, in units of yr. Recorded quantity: 17.34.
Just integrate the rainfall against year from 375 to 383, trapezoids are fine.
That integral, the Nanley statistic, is 143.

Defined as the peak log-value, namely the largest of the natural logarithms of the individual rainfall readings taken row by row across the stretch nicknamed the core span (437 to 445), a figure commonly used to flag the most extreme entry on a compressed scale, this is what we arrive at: 2.81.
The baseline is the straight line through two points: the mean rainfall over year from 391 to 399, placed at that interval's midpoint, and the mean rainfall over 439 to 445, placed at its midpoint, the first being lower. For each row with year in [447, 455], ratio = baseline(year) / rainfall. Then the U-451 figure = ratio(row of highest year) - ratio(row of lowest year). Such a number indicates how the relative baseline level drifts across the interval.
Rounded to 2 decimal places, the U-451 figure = -0.11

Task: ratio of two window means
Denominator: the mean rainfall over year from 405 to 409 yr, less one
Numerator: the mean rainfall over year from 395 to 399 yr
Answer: 1.08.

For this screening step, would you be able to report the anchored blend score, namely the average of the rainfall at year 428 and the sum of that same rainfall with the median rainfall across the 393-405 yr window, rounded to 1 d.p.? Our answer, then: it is 25.4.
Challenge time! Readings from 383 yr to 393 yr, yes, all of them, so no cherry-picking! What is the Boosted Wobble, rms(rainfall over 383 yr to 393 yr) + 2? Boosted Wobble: 20.1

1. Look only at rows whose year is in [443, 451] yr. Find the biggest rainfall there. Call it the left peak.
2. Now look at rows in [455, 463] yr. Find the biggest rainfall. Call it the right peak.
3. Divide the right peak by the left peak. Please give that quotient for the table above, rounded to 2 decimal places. 1.18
